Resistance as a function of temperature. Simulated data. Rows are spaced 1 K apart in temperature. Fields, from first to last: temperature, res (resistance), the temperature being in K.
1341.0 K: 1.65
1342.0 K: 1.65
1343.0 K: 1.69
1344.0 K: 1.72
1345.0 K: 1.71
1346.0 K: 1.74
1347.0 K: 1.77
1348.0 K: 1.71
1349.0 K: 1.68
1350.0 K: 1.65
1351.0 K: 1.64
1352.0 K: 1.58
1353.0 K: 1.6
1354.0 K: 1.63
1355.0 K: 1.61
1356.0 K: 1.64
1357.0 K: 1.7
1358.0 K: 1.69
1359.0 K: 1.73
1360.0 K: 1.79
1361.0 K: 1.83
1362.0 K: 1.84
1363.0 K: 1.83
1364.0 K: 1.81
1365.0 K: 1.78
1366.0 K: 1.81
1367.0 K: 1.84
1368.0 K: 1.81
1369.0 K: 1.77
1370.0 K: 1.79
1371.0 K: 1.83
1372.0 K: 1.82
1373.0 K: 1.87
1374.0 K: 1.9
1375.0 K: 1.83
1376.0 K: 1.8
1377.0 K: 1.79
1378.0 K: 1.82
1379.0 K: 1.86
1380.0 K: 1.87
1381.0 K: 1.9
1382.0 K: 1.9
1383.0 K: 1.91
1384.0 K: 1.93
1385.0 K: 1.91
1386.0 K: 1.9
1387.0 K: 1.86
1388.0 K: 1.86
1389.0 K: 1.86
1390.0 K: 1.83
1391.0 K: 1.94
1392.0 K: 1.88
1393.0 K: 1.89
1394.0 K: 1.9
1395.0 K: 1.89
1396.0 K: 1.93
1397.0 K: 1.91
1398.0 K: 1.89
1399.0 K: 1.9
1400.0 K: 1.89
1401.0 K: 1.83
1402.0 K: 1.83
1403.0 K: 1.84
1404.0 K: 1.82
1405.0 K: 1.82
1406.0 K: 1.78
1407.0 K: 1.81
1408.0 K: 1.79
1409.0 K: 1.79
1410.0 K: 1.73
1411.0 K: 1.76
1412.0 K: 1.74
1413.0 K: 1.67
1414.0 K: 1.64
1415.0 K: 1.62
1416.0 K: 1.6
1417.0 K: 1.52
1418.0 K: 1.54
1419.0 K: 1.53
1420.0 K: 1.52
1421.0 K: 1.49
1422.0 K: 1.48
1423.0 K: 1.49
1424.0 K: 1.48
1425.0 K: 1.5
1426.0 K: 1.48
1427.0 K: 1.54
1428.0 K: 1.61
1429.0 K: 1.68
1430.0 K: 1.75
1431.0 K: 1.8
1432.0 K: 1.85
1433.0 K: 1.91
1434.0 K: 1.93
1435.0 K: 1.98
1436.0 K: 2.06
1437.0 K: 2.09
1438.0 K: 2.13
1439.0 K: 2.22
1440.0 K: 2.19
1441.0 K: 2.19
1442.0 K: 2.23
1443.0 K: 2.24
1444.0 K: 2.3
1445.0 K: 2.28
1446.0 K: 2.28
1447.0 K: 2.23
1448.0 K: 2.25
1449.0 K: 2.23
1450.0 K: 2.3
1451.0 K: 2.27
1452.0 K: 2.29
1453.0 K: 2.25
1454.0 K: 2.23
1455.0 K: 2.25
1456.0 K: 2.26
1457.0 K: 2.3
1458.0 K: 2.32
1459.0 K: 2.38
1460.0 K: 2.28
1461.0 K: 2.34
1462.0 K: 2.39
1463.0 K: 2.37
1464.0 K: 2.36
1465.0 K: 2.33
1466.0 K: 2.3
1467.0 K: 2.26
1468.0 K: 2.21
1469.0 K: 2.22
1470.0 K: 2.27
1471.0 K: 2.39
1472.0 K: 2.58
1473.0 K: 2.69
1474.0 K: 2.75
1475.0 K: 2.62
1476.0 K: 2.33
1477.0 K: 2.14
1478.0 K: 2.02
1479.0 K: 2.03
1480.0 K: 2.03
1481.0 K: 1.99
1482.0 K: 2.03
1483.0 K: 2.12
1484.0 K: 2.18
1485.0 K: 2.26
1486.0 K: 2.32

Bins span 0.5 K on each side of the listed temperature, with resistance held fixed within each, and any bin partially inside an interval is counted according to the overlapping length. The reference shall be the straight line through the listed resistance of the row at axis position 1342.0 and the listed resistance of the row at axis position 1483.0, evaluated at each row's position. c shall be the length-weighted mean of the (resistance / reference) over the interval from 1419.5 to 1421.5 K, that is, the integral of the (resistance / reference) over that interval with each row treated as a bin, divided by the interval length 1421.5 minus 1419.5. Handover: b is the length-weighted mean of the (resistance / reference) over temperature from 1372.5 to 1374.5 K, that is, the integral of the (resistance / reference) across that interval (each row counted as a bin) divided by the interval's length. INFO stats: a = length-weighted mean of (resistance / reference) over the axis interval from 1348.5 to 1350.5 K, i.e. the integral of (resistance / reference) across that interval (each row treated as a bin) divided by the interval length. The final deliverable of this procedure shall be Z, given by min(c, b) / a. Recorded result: 0.79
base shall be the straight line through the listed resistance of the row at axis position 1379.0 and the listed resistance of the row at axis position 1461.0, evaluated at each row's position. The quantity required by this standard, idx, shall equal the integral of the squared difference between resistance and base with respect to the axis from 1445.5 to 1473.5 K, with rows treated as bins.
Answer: 0.2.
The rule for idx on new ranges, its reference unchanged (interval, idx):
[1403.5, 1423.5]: 3.8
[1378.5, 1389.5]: 0.0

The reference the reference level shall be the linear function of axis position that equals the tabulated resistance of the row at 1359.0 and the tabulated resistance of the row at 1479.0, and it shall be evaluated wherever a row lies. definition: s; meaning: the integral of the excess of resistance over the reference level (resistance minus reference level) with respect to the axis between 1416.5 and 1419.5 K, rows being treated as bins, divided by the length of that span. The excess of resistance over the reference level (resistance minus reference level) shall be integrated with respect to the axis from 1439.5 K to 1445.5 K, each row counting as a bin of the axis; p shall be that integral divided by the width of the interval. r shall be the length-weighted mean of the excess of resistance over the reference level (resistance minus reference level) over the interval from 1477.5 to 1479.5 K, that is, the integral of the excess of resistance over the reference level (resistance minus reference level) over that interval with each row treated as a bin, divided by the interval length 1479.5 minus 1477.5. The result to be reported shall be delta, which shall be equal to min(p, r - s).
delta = 0.30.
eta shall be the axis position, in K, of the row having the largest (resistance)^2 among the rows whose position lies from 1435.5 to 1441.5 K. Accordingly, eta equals 1439.0 K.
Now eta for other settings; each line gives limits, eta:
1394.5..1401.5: 1396.0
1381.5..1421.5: 1391.0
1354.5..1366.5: 1362.0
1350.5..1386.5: 1384.0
